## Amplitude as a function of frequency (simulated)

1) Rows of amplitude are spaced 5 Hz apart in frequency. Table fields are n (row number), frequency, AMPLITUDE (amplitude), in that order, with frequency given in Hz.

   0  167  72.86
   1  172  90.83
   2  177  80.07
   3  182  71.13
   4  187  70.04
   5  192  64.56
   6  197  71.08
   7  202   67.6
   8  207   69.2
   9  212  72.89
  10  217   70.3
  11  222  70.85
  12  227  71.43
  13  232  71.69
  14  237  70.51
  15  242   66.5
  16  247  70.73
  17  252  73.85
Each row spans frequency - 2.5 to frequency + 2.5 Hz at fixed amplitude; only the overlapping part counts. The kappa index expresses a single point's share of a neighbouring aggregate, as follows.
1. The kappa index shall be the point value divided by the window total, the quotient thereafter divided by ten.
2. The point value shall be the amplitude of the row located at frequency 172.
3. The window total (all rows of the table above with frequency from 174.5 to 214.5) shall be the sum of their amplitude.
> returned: 0.0160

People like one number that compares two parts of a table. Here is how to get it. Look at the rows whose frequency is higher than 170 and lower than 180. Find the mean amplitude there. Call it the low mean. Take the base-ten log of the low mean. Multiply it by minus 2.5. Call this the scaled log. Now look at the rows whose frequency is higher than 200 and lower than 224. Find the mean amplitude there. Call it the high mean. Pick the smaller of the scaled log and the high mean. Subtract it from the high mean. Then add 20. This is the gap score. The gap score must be 95.0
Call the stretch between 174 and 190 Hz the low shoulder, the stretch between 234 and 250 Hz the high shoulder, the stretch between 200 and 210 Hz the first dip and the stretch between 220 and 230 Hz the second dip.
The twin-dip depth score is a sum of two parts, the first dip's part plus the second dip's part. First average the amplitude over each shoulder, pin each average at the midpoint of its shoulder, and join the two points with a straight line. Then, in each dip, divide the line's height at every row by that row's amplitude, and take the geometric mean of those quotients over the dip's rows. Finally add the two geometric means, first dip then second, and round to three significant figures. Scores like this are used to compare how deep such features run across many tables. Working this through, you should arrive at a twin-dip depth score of 2.05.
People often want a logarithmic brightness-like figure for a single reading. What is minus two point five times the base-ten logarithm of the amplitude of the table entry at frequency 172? -4.90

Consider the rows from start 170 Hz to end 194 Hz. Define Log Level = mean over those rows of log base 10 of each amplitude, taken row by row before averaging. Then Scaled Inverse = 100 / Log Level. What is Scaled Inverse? 53.4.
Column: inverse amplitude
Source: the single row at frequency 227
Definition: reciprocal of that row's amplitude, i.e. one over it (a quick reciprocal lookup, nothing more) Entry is 0.0140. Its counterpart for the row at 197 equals 0.0141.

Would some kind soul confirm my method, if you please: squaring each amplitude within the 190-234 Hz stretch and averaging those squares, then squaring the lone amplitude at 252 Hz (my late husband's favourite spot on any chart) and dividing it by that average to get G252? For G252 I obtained 1.11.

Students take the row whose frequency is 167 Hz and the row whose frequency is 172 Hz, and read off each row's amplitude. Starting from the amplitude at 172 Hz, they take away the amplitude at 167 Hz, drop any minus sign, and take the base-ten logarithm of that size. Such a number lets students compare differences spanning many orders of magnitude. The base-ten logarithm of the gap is 1.3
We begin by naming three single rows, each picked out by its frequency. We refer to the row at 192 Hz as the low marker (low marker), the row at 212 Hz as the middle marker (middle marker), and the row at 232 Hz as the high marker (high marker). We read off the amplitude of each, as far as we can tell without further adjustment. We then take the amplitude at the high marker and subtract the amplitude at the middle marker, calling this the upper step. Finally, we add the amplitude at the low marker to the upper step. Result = 63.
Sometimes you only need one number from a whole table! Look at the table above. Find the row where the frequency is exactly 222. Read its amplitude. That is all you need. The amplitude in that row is 70.85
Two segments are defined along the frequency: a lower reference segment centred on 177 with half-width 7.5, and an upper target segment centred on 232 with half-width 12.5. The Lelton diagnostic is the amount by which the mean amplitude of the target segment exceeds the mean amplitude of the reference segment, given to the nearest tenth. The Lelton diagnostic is -10.5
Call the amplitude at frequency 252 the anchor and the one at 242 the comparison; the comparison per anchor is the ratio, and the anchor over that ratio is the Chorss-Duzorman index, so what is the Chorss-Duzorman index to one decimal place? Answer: 82.0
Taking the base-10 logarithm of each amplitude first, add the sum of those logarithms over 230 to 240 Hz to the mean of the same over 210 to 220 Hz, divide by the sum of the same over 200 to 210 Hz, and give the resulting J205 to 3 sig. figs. 1.51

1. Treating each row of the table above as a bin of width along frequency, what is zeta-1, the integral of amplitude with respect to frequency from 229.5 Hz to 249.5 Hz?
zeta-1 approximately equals 1397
